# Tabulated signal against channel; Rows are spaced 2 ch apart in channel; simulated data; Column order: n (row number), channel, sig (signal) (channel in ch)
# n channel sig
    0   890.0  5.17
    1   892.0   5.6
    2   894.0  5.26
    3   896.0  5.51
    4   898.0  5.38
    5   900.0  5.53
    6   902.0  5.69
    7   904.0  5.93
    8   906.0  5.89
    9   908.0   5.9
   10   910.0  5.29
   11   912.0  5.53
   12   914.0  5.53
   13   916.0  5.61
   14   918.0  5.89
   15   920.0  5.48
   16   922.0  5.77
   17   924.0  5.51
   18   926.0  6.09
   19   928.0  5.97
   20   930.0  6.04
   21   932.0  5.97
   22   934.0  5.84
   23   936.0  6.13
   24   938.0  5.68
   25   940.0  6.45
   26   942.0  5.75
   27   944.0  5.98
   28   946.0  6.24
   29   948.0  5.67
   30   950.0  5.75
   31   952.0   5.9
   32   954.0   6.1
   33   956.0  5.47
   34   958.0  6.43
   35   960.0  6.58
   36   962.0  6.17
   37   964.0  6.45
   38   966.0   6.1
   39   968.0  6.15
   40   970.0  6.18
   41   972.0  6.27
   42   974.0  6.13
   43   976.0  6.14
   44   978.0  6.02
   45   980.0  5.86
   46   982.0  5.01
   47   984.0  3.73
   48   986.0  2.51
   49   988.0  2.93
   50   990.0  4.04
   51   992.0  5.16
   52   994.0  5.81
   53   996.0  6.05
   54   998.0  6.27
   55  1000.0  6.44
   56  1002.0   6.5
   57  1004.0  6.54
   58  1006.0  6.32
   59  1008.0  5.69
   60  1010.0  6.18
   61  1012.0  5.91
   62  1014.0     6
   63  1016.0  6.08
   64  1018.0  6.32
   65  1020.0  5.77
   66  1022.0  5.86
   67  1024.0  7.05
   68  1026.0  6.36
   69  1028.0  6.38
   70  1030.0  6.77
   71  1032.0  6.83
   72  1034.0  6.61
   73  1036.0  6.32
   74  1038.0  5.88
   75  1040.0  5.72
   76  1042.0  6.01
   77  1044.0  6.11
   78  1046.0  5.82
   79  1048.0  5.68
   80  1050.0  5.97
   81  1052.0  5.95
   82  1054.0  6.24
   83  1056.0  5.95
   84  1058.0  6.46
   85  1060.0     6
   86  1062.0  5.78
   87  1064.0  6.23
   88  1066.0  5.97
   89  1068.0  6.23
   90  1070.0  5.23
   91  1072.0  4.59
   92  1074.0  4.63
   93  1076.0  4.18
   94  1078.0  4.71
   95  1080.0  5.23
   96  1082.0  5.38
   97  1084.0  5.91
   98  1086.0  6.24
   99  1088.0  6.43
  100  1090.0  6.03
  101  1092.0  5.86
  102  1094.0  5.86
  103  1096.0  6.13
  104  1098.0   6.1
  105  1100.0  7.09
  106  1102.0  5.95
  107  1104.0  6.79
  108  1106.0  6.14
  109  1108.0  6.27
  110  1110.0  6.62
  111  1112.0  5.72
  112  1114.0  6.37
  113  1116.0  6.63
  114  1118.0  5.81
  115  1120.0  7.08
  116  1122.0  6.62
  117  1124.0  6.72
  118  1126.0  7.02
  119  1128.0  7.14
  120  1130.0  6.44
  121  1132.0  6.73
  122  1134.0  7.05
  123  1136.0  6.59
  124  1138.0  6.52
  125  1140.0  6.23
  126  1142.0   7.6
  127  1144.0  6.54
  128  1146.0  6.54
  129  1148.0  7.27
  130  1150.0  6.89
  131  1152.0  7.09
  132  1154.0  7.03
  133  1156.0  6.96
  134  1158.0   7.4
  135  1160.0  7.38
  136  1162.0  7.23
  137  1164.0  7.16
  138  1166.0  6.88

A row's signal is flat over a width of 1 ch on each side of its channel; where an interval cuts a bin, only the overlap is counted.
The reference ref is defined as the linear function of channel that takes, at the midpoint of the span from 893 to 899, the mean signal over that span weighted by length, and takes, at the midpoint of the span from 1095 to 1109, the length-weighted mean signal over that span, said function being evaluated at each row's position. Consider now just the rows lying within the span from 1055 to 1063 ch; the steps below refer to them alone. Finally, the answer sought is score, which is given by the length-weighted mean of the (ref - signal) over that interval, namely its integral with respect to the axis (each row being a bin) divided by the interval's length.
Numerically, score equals 0.10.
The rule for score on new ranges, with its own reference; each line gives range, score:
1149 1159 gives -0.48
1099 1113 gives 0.00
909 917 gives -0.03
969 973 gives -0.49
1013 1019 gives -0.19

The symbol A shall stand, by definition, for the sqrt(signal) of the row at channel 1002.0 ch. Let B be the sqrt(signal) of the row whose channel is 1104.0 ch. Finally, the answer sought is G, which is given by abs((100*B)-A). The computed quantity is 258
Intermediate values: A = 2.55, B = 2.61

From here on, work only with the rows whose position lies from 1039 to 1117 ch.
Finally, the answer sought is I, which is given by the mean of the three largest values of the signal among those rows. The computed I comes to 6.8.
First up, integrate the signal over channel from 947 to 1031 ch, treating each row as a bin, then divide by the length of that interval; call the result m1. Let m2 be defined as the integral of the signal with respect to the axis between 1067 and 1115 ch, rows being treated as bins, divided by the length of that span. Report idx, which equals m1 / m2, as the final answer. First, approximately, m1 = 5.8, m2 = 5.82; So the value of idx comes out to 1.00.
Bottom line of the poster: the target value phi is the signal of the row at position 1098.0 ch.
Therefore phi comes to 6.1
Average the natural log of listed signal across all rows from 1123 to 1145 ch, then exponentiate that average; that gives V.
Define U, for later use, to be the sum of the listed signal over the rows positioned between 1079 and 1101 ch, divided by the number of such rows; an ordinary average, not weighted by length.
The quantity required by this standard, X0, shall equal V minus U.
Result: 0.7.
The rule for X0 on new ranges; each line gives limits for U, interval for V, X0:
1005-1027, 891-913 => -0.6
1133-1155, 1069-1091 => -1.6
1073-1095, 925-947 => 0.5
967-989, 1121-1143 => 1.6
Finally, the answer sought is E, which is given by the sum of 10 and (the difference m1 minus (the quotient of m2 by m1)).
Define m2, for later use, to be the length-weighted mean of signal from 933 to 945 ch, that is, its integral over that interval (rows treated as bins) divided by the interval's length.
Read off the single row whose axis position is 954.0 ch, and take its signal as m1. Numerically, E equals 15.1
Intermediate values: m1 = 6.1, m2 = 6.0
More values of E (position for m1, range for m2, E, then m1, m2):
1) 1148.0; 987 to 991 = 16.8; 7.27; 3.5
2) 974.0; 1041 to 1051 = 15.2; 6.13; 5.9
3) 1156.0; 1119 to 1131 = 16.0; 6.96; 6.8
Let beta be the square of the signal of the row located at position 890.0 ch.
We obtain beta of 27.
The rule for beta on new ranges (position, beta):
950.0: 33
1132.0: 45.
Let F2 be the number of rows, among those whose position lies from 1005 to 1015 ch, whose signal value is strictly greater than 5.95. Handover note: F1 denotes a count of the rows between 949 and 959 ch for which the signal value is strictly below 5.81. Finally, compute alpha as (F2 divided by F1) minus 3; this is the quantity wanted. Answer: -1.5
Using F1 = 2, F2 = 3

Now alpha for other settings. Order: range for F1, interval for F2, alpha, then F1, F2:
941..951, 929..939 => -2.0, 3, 3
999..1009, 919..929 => -1.0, 1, 2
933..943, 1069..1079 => -3.0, 2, 0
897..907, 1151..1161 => -1.3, 3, 5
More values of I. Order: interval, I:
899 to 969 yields 6.5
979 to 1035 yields 6.9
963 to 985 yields 6.3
